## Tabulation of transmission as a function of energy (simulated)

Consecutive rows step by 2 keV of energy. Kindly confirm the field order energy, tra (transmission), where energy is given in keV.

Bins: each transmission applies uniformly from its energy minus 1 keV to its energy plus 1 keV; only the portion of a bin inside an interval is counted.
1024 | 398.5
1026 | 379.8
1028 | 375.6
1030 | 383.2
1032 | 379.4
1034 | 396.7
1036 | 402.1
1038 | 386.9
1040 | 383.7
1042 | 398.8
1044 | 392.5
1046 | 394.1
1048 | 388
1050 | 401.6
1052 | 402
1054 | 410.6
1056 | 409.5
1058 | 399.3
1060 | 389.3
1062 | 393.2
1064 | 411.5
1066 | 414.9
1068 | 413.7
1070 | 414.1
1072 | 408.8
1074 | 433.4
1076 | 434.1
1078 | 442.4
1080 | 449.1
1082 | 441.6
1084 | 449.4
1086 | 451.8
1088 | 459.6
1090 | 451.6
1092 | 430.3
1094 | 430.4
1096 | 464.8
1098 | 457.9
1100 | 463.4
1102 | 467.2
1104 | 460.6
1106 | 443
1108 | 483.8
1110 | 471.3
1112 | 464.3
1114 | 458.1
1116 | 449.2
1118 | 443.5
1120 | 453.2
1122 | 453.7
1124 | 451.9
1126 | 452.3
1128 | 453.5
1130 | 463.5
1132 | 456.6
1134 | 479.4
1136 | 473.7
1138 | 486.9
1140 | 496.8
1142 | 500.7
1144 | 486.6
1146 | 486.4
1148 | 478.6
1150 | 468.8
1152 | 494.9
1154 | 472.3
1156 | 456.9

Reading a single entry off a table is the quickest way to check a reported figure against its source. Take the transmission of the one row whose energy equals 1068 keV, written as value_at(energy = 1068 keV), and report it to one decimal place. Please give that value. 413.7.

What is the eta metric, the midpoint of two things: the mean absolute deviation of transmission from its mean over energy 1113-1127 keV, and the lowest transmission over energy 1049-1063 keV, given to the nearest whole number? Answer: 196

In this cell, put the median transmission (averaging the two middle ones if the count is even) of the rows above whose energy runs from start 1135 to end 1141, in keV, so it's 487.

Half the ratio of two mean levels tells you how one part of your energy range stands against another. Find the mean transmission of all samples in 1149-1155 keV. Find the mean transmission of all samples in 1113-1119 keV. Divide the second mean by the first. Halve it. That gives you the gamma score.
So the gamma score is 0.47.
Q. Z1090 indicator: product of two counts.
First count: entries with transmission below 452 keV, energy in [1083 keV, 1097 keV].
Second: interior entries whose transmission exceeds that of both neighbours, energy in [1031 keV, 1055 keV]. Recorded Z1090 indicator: 15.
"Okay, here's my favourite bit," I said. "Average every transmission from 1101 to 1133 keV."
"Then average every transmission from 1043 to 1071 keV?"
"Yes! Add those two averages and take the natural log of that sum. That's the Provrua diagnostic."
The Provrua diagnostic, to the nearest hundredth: 6.76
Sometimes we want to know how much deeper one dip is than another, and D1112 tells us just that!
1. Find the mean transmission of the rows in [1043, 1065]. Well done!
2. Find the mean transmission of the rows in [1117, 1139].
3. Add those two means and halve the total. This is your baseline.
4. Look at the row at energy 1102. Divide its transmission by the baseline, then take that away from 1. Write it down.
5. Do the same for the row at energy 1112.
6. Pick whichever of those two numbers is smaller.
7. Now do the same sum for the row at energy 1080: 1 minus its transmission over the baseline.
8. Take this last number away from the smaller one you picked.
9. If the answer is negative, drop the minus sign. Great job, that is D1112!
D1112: 0.042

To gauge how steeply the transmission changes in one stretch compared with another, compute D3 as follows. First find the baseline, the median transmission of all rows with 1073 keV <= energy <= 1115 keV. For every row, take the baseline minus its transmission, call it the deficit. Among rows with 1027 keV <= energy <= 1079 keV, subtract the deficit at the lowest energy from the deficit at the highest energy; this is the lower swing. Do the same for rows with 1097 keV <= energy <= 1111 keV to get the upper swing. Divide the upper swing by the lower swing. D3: 0.2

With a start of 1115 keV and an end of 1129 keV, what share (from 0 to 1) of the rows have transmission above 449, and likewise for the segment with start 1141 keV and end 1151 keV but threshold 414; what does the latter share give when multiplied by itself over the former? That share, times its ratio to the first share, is 1.17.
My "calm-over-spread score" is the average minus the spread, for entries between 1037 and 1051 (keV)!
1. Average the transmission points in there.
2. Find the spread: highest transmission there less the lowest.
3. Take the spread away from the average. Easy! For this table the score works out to 374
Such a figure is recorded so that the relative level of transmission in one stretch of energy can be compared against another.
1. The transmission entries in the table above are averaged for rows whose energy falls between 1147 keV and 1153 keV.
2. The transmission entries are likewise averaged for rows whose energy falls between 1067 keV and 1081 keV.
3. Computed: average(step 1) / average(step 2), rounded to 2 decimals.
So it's 1.12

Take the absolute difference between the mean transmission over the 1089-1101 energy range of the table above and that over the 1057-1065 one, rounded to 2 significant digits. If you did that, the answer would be 51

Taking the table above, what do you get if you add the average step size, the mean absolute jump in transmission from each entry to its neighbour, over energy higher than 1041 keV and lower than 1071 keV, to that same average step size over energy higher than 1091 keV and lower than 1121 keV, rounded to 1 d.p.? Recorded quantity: 17.9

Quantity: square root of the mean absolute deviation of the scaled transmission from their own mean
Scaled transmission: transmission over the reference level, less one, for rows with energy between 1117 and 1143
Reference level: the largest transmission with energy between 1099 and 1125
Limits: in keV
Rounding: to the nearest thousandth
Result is 0.182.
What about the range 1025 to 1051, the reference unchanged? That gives 0.125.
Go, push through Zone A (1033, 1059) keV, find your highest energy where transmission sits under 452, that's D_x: 1058 keV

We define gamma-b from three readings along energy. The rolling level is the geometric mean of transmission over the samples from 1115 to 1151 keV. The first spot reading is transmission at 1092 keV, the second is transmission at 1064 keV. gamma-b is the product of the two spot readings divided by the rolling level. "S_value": 378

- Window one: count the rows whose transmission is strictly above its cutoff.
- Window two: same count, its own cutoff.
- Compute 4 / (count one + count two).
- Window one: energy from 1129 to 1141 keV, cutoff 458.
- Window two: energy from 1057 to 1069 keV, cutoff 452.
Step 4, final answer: 0.80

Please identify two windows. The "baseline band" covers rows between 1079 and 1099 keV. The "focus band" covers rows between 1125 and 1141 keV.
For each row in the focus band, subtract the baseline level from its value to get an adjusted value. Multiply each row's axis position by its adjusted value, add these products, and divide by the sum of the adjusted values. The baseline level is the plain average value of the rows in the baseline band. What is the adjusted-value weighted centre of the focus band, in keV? 1136.1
